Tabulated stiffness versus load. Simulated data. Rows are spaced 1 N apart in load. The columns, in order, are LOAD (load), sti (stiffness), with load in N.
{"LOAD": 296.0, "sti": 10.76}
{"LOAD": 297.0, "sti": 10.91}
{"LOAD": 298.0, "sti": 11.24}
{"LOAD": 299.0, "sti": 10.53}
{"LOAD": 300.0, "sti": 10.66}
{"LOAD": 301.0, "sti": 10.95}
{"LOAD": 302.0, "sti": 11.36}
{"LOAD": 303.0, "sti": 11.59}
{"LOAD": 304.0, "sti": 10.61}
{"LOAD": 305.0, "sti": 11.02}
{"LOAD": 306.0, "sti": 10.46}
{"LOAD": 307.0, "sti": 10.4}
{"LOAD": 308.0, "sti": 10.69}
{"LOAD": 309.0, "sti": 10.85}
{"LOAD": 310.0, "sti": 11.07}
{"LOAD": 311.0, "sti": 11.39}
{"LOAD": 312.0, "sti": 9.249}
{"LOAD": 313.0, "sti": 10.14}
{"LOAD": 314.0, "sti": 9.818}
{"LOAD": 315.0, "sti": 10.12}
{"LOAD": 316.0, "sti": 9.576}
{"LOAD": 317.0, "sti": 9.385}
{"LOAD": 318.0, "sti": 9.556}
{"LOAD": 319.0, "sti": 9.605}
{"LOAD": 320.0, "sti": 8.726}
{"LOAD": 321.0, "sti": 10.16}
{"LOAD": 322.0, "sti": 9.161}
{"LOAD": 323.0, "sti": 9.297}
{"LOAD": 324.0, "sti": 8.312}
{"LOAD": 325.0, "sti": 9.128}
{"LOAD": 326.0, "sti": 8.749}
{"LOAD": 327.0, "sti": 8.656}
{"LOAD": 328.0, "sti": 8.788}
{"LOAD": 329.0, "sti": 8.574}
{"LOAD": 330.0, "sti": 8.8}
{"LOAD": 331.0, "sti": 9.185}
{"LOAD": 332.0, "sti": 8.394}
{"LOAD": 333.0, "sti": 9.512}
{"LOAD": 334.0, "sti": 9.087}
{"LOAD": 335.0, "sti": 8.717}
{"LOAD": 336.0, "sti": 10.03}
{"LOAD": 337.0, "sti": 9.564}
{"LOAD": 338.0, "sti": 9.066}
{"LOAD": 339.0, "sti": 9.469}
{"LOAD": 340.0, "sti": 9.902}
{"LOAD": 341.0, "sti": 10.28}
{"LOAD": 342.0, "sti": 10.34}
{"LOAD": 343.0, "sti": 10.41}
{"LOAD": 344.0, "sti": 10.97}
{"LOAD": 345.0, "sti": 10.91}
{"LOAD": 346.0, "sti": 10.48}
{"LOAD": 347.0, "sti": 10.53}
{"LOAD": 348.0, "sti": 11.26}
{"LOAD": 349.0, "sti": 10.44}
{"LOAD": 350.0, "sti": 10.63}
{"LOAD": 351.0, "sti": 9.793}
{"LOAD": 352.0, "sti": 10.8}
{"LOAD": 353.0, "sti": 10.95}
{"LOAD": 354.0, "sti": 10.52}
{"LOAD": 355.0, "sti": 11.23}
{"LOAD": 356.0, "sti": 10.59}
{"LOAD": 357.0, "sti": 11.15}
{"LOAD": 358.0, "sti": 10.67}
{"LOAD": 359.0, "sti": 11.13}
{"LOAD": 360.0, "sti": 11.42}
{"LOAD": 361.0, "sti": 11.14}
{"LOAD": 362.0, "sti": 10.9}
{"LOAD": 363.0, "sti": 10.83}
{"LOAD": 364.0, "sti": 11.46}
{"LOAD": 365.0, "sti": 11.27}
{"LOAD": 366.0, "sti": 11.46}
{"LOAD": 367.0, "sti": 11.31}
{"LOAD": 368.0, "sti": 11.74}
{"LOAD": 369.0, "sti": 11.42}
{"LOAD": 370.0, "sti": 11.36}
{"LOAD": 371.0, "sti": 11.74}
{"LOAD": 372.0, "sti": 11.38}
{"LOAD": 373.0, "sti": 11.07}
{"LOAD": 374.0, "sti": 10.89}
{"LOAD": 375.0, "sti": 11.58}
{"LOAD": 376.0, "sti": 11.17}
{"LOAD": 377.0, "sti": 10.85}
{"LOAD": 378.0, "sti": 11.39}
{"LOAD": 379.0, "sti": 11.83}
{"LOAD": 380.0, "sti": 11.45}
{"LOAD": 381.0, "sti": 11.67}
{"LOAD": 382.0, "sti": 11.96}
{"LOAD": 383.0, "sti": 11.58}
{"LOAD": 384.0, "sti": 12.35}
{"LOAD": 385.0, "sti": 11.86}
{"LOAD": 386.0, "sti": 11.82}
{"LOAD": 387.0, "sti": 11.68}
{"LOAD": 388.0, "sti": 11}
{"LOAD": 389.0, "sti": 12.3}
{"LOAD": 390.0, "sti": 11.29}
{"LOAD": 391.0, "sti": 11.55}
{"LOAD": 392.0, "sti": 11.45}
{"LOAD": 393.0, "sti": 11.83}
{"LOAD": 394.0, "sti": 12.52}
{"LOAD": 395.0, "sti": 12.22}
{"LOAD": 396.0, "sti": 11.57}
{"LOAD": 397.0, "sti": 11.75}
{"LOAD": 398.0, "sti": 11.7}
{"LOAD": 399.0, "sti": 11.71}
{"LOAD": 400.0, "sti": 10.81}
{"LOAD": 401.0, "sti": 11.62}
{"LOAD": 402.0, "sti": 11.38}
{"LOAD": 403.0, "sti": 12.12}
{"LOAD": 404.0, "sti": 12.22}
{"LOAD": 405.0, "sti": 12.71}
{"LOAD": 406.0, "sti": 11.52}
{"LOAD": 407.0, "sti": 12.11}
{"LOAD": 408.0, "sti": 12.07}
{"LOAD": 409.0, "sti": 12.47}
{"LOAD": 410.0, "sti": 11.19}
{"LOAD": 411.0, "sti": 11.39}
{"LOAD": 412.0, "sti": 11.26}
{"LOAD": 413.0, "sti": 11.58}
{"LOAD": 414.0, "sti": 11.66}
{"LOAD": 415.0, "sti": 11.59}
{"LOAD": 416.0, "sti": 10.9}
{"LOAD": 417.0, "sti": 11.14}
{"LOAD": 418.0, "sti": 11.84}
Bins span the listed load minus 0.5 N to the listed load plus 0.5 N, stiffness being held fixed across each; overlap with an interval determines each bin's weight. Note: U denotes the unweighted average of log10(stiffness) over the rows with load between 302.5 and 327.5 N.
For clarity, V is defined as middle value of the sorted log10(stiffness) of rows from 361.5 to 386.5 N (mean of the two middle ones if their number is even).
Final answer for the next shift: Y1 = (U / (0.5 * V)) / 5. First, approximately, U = 0.99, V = 1.06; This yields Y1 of 0.376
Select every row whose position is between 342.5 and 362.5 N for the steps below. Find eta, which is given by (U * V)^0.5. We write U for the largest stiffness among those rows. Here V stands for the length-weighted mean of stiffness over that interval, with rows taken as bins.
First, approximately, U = 11.42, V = 10.8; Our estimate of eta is 11.1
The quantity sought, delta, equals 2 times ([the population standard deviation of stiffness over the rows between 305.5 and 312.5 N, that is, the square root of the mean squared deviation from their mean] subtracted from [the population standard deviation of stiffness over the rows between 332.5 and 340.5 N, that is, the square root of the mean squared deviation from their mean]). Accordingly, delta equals -0.4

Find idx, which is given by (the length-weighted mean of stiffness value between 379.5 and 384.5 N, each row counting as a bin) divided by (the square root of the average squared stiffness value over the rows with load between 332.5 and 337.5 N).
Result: 1.26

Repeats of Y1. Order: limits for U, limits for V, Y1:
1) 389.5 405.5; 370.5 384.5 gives 0.404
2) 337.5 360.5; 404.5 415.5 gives 0.385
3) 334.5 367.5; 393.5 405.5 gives 0.383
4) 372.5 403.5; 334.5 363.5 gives 0.415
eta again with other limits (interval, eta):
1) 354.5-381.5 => 11.5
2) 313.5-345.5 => 10.2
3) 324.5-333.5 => 9.2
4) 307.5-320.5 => 10.7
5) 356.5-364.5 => 11.3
